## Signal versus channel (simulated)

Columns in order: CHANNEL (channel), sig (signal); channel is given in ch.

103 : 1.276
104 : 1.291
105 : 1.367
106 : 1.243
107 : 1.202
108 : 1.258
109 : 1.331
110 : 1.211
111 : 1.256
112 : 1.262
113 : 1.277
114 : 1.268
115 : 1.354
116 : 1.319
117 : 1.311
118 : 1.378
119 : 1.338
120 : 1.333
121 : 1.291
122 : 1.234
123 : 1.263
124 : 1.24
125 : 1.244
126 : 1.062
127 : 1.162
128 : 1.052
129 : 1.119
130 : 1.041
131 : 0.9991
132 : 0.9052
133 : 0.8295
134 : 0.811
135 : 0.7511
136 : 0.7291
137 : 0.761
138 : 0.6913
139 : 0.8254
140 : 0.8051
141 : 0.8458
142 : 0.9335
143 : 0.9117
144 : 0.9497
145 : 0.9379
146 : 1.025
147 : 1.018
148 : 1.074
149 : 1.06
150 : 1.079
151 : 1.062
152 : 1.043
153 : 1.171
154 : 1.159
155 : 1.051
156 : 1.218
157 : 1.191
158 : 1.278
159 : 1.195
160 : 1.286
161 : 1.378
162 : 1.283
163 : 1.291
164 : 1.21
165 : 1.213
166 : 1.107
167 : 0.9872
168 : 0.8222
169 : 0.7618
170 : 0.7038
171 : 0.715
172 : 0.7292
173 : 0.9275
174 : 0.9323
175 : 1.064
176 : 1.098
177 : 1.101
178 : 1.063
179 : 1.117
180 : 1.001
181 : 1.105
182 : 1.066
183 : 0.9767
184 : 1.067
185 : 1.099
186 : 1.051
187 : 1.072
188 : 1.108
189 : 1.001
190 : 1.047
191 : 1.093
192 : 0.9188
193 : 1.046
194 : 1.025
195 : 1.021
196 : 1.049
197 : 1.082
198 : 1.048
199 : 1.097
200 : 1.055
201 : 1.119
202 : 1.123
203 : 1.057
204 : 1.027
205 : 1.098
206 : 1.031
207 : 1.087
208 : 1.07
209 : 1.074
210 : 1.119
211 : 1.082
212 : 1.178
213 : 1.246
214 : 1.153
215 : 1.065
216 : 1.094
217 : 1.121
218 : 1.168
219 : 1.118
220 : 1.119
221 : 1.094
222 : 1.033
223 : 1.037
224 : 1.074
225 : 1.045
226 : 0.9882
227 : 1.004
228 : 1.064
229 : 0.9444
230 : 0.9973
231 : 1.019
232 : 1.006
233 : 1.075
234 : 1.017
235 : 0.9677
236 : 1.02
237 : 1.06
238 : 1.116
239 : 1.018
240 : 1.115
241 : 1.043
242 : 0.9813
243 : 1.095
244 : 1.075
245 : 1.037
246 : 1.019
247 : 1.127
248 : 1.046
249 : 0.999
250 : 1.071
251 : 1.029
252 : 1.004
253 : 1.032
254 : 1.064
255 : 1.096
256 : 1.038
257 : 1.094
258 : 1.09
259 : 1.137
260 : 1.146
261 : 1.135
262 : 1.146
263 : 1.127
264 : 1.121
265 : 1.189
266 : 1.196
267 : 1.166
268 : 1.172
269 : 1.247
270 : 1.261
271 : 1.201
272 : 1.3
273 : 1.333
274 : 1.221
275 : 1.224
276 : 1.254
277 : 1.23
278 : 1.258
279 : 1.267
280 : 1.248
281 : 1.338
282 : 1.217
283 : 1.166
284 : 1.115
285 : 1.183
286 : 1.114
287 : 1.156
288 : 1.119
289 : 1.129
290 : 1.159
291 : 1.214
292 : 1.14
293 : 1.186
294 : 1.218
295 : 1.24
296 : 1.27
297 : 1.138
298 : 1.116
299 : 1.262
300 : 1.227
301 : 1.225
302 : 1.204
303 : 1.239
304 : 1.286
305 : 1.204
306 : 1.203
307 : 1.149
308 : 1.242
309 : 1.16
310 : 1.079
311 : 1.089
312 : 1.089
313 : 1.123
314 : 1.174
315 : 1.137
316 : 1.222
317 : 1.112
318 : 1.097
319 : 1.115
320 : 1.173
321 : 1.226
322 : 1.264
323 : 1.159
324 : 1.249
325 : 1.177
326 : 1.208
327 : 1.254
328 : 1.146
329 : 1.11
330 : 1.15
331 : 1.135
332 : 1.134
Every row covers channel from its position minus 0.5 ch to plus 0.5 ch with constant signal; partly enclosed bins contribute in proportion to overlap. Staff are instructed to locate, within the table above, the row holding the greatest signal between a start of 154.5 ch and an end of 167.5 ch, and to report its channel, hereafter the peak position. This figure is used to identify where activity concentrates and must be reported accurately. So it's 161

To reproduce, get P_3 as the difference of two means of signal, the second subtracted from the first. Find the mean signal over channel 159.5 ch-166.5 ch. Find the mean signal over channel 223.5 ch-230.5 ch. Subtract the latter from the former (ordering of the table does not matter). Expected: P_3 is 0.236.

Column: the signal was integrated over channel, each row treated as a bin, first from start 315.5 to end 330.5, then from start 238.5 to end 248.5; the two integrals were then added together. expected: 28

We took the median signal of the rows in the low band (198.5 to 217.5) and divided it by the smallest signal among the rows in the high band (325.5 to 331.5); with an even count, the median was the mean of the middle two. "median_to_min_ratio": 0.99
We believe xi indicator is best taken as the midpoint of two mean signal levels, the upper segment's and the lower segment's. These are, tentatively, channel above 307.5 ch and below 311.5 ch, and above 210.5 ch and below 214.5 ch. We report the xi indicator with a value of 1.15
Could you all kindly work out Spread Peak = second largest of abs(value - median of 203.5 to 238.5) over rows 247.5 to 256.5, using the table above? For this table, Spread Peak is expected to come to 0.07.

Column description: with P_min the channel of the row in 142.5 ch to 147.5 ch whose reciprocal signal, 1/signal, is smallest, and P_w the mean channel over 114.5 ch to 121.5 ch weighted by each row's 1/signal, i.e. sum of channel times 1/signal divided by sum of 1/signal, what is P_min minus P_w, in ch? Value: 28.0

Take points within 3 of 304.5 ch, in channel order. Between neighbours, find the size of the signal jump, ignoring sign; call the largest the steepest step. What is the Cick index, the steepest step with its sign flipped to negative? -0.082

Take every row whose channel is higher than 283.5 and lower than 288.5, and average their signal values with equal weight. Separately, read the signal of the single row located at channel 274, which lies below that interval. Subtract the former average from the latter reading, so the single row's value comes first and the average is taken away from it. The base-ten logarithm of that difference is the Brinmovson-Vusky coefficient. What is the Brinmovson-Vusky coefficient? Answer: -1.1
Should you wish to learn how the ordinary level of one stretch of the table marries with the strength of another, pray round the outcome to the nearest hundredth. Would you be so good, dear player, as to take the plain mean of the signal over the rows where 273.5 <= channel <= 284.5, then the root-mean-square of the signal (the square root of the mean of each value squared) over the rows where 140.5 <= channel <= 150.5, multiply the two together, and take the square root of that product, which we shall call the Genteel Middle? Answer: 1.10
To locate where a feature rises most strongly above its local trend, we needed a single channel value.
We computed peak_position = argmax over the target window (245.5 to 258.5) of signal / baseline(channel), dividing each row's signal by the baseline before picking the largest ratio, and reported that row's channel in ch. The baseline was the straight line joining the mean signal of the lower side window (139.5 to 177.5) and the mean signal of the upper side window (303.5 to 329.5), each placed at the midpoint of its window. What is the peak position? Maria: 247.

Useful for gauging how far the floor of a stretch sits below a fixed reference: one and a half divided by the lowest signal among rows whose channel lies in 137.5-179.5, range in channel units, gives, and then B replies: 2.2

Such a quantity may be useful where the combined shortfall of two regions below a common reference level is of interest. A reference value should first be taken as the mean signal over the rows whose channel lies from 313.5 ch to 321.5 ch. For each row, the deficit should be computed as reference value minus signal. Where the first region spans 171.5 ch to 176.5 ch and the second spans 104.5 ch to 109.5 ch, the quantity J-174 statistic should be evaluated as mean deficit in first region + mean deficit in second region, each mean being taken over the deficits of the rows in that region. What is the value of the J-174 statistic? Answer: 0.08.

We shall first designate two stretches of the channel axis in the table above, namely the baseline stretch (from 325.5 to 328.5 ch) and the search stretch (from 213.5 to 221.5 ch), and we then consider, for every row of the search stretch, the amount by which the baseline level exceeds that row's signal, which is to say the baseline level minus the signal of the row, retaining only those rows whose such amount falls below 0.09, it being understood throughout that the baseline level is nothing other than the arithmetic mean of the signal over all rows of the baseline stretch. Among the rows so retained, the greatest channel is 220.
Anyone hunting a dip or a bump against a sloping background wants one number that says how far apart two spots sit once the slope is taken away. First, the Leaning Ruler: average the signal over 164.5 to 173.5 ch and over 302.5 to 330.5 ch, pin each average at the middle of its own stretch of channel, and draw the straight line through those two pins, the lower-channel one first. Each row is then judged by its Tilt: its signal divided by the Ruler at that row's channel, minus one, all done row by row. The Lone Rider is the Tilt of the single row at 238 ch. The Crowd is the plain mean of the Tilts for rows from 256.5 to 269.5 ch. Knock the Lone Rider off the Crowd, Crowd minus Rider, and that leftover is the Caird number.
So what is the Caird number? -0.02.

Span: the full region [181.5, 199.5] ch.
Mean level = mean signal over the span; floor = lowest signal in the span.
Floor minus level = -0.13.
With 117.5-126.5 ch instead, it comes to -0.20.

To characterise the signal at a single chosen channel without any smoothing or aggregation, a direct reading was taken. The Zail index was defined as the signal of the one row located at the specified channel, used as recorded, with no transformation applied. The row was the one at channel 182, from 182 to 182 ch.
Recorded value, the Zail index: 1.066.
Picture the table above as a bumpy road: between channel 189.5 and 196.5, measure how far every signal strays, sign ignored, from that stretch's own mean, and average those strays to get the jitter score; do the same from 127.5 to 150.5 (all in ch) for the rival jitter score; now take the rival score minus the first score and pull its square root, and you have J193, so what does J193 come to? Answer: 0.27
